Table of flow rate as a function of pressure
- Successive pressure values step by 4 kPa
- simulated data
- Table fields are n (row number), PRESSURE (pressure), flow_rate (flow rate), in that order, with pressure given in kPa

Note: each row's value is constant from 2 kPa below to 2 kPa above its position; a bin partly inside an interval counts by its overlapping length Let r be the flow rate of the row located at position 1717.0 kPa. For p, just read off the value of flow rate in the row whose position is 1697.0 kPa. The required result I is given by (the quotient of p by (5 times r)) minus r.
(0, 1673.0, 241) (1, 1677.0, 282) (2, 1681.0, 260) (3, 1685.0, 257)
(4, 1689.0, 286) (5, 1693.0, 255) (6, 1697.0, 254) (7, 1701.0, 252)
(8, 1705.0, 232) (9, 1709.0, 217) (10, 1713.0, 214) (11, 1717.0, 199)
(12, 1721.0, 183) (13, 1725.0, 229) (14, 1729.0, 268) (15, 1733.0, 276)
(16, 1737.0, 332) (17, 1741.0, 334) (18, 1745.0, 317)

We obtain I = -199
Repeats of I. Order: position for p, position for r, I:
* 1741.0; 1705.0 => -232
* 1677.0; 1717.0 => -199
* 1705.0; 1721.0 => -183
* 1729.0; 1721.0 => -183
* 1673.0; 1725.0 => -229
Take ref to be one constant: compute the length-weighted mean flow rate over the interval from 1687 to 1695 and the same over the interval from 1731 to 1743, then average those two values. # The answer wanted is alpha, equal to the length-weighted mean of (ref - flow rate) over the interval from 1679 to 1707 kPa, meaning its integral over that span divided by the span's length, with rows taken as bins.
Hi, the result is 36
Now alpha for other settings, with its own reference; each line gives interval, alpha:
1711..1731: 74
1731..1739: -12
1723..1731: 44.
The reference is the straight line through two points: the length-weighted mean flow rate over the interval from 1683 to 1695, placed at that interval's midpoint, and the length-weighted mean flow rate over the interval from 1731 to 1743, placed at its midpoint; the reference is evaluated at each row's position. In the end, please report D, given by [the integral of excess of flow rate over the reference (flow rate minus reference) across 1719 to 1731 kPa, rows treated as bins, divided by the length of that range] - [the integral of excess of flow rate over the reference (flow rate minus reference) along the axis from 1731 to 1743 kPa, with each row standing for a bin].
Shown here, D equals -75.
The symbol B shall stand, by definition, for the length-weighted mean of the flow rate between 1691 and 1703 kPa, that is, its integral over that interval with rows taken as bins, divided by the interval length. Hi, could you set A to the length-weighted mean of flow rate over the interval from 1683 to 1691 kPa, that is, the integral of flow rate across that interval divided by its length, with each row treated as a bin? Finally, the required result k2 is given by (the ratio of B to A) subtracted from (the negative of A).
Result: -272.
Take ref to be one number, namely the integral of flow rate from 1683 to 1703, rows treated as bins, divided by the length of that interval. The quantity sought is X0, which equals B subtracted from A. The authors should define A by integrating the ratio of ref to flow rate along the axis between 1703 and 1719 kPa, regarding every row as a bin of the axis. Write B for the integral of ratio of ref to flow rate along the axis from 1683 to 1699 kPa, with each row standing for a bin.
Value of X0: 4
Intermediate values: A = 19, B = 15.9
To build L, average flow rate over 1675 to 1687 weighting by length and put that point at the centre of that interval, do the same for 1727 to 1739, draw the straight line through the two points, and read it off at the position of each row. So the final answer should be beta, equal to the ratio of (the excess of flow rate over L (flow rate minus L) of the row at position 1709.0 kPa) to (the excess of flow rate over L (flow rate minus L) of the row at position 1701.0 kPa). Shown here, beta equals 2.6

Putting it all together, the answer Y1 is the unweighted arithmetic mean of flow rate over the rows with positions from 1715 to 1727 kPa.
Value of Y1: 204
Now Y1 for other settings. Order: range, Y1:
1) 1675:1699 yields 266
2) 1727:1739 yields 292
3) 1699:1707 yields 242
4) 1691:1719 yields 232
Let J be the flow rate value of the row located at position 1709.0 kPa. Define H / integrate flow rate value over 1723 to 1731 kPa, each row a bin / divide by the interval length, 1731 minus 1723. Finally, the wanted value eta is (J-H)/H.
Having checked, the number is -0.1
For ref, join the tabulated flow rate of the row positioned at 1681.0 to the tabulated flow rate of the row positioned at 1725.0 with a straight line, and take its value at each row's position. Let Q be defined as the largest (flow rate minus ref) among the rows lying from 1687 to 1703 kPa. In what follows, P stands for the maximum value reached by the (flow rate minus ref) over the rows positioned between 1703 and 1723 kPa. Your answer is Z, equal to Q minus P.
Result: 43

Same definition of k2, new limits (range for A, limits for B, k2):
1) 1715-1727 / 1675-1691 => -205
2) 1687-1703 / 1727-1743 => -263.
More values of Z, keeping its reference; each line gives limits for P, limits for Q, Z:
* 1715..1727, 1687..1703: 32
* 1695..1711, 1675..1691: 26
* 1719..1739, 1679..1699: -80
